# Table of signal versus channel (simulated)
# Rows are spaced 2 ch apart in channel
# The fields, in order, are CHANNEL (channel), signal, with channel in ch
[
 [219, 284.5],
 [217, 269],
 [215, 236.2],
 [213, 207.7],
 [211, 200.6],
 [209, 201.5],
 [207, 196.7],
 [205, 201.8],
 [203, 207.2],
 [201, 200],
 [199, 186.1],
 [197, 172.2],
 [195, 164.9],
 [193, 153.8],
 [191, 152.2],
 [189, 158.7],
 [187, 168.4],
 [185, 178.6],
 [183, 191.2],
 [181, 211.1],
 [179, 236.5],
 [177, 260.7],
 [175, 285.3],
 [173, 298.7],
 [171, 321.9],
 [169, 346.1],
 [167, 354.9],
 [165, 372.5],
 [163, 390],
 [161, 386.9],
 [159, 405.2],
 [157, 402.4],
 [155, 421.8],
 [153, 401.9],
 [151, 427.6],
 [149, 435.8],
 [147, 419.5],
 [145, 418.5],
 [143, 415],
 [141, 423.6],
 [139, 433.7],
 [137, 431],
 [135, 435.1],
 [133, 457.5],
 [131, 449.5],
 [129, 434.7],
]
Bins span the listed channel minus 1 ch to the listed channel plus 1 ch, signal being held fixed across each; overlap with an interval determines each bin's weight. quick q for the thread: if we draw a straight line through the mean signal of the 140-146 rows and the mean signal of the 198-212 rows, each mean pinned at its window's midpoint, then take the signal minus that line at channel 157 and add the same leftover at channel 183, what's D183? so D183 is -53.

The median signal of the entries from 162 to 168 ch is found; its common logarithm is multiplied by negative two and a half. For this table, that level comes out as -6.43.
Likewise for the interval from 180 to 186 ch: -5.70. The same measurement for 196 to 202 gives -5.67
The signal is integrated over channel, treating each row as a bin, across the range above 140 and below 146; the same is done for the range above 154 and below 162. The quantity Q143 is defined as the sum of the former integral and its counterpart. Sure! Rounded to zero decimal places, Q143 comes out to 5747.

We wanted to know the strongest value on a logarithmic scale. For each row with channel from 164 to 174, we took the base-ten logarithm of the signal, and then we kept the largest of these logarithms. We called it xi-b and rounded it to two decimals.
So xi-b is 2.57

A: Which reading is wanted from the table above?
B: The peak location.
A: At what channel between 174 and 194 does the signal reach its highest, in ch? 175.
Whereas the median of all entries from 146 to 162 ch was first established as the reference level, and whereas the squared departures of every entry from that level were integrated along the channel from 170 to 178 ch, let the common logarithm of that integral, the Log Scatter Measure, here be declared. 5.1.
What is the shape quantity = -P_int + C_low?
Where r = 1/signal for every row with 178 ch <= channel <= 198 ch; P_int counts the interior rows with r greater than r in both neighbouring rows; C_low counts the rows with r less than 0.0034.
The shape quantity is -1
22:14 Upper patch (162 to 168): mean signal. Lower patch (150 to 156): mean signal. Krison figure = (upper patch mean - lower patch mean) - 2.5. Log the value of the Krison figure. -47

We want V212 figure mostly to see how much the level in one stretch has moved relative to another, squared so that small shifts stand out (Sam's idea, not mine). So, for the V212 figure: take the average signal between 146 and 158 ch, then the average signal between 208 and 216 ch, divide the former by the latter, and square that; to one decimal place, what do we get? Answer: 3.9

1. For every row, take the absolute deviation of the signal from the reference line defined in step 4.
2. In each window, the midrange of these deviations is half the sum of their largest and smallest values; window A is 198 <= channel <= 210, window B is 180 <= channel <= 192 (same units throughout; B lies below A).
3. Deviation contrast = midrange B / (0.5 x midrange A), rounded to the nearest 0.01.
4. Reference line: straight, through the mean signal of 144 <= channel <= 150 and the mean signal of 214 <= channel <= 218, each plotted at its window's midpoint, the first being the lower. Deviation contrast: 3.29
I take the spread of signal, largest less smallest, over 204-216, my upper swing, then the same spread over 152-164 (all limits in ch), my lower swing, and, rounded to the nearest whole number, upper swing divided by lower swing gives 1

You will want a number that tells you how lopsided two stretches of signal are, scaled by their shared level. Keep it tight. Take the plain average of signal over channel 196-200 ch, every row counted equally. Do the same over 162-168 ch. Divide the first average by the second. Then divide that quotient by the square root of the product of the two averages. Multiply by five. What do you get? 0.0093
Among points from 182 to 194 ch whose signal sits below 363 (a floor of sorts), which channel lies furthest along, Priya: 193 ch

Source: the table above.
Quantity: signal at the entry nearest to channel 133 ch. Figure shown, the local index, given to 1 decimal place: 457.5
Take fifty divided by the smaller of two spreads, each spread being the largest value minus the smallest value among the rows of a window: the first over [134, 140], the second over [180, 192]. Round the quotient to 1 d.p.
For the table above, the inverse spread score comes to 12.2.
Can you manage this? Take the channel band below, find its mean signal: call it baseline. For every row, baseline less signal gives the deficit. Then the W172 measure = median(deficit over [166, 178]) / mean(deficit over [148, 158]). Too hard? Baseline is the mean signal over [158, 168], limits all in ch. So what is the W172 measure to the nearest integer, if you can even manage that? -2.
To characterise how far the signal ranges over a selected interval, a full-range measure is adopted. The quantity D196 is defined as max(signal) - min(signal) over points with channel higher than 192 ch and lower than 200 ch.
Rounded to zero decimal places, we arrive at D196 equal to 32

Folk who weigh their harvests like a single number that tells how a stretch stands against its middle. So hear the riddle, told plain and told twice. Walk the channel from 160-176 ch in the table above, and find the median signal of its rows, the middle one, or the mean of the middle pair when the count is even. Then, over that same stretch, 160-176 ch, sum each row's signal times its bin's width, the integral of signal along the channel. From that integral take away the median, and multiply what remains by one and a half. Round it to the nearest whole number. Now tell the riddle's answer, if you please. 7743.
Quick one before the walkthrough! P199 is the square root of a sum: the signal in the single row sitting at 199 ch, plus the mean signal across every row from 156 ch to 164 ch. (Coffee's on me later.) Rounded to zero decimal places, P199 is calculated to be 24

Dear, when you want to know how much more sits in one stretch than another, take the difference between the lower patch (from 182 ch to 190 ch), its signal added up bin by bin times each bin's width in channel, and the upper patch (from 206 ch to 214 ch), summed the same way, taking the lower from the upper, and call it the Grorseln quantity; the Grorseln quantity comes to 219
